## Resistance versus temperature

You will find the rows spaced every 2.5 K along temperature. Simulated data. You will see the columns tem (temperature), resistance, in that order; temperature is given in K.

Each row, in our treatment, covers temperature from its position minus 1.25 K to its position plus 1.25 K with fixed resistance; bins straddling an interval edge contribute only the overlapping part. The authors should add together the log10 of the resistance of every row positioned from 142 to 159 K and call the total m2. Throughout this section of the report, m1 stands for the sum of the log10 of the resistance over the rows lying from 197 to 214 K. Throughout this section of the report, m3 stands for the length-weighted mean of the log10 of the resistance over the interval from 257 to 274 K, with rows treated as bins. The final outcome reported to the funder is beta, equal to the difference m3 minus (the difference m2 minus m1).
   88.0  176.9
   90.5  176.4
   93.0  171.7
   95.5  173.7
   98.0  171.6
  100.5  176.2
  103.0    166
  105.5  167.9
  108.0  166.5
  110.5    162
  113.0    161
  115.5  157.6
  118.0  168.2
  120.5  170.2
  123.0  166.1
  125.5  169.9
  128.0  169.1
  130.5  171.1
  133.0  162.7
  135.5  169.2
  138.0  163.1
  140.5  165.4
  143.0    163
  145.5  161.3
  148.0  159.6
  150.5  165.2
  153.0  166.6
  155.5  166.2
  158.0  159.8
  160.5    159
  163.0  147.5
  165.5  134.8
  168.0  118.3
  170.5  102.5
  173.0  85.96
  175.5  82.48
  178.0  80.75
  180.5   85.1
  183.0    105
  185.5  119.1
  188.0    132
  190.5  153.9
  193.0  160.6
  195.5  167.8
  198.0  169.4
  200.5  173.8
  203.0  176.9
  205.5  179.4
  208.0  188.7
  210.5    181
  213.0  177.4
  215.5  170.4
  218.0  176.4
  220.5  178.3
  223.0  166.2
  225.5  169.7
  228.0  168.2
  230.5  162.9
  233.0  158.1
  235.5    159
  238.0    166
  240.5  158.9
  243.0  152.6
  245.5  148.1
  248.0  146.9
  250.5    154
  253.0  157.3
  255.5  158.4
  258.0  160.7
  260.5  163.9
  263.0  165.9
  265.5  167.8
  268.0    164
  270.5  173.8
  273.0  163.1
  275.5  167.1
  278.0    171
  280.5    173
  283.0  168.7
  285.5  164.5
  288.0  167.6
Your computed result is 2.5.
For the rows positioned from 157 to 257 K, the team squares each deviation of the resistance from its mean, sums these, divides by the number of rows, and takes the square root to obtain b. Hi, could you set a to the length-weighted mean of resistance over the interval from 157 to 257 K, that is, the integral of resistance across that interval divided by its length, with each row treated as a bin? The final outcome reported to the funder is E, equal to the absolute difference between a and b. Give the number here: 120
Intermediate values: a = 150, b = 29.4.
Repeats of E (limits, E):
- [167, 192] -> 84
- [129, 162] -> 160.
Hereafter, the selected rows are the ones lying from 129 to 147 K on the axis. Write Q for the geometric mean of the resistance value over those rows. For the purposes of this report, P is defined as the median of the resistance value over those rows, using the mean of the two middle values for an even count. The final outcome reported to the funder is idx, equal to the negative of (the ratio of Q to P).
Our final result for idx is -1.01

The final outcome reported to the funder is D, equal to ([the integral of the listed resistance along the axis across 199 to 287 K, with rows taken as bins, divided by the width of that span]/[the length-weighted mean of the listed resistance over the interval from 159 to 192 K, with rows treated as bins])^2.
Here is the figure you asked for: 2.0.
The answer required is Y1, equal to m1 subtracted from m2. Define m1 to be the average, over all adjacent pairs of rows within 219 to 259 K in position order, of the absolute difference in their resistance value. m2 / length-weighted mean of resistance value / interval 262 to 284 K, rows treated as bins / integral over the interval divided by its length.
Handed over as 164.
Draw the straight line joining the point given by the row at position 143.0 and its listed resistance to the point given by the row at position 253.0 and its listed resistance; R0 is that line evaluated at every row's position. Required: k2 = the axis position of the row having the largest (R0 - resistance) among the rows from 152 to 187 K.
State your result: 178.0 K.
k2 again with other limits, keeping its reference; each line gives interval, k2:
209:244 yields 243.0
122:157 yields 148.0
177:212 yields 178.0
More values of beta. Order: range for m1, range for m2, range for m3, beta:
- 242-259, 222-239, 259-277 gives 2.0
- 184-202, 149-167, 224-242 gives 2.1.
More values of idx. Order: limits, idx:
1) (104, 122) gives -0.99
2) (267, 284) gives -1.00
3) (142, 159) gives -1.00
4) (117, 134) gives -0.99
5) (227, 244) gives -1.01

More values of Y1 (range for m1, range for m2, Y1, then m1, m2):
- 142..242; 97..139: 160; 7.0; 167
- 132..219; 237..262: 149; 7.2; 157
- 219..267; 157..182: 111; 4.2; 115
